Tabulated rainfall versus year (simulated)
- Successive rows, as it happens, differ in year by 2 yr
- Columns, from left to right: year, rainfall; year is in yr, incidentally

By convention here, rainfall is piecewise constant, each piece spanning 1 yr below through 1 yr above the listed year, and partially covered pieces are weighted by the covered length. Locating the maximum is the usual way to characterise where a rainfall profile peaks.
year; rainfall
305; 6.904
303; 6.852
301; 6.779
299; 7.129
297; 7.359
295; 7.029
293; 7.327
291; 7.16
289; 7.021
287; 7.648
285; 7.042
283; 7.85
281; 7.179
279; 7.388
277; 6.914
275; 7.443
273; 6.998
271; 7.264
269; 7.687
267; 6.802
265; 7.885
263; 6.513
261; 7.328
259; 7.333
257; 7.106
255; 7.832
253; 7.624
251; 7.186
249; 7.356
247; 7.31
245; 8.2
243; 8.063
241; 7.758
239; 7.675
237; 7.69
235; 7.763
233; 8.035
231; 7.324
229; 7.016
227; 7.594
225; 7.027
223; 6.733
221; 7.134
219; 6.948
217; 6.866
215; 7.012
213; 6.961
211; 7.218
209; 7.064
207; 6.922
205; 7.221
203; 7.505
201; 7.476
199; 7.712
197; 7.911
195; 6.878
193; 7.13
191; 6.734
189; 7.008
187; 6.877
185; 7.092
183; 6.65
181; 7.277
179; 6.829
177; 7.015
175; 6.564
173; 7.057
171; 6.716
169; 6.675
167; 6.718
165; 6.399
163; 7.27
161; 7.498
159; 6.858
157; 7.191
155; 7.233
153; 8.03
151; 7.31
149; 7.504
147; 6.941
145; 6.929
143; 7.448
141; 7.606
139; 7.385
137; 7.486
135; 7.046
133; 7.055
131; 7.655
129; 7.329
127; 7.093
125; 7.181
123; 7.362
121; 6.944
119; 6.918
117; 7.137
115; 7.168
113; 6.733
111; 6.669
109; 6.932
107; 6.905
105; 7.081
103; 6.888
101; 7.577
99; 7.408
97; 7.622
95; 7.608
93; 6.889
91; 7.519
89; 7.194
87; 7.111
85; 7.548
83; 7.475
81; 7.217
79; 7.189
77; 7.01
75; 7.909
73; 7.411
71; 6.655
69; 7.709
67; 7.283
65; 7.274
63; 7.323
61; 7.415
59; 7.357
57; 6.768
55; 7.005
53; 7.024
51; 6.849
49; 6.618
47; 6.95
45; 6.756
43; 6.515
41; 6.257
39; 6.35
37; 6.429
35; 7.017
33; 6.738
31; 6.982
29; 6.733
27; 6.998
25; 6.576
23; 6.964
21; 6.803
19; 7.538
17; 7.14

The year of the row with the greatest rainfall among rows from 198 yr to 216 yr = 199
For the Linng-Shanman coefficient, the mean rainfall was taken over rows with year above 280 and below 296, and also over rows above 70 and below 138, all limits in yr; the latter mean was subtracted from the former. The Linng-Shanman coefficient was 0.1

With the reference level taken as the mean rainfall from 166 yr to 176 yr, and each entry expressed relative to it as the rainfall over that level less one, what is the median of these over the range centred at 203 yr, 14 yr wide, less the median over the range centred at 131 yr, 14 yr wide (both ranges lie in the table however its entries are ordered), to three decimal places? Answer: 0.044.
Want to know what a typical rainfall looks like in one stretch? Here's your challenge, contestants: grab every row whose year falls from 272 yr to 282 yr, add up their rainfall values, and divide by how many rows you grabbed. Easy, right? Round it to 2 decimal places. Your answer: 7.18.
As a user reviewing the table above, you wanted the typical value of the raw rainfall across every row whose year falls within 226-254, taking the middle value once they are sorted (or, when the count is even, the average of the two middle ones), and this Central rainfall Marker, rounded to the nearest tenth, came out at 7.6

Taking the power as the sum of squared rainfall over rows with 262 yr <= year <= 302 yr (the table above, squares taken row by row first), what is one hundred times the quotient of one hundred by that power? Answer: 9.6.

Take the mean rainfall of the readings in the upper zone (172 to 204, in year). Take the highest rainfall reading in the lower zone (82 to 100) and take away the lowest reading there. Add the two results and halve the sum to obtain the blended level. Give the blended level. 3.92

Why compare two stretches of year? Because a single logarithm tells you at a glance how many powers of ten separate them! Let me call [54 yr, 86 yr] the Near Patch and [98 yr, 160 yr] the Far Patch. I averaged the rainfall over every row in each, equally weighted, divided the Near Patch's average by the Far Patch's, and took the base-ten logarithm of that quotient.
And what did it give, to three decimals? 0.005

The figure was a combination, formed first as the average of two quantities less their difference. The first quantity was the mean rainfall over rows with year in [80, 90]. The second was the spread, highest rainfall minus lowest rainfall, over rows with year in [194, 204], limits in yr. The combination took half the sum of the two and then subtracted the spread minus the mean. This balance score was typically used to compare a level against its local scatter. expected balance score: 10.4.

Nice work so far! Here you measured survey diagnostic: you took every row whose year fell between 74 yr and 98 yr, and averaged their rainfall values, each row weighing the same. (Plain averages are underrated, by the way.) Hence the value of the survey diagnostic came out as 7.36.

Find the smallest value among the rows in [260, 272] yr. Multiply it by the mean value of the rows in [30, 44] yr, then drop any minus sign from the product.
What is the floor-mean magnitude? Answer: 43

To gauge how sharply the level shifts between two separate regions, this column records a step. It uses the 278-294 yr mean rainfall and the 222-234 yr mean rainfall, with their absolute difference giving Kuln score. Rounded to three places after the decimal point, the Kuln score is 0.039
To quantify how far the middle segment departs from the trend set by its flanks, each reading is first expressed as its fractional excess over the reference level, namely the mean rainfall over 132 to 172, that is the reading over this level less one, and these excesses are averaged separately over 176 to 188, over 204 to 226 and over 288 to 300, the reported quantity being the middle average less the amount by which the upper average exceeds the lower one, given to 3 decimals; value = -0.052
